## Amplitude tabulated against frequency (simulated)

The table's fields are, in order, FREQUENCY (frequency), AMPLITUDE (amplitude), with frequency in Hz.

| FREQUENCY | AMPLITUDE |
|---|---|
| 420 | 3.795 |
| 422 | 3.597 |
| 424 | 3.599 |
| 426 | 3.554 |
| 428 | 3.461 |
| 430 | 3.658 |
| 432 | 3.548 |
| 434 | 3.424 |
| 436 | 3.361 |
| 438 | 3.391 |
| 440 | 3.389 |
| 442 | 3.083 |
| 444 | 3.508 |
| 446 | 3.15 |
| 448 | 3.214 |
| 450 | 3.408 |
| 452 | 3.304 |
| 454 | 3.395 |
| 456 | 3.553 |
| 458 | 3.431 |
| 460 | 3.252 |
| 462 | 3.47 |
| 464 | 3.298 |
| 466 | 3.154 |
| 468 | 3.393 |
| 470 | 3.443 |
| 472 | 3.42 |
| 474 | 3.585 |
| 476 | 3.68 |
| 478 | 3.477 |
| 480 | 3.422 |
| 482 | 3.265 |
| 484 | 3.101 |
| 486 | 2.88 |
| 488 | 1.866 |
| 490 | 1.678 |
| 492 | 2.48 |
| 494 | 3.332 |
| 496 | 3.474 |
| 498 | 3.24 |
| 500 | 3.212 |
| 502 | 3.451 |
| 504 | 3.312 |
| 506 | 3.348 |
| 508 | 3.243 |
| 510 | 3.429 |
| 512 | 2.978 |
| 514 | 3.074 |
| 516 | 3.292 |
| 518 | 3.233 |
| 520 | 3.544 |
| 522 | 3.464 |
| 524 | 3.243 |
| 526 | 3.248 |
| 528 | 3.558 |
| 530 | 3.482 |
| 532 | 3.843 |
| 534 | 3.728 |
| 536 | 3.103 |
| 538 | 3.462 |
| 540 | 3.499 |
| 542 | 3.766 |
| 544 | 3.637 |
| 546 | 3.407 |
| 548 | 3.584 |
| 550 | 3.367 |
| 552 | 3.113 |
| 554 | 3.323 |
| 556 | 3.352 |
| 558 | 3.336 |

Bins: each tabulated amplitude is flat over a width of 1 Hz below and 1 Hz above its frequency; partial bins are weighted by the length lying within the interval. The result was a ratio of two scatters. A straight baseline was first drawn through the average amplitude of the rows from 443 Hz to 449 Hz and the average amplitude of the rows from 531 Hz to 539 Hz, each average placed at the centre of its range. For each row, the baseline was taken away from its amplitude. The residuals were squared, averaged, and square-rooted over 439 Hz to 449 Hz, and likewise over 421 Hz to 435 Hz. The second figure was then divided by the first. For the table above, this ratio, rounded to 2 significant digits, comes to 2.0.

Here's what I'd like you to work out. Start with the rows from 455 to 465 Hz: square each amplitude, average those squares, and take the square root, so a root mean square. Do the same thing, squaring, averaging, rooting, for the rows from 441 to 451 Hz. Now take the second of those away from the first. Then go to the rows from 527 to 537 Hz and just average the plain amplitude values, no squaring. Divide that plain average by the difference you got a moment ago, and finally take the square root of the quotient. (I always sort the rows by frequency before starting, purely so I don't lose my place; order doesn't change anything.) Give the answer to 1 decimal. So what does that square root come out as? 5.3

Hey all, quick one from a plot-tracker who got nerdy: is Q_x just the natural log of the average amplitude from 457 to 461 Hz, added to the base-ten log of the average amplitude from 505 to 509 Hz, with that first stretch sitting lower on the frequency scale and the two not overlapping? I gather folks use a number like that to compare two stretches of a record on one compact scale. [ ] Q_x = 1.72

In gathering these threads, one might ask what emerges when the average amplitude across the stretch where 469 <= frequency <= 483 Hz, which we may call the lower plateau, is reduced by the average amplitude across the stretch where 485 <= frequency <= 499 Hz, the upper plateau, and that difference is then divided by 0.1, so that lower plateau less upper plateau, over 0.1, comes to 7.6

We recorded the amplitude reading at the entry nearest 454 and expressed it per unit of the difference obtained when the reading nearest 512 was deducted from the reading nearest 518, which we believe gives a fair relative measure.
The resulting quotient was 13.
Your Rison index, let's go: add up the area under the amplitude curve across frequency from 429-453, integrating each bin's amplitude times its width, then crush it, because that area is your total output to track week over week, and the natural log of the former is 4.39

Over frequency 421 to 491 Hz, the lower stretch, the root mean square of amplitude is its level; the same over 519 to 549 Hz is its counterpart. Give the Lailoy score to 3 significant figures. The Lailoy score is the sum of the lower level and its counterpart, 6.83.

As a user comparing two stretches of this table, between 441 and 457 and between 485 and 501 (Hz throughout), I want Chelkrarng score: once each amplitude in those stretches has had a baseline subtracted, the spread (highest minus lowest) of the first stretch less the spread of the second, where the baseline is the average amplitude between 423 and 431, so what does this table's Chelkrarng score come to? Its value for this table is -1.3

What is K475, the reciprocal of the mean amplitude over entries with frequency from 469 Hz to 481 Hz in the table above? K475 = 0.285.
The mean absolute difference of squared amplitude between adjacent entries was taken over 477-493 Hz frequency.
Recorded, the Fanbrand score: 1.8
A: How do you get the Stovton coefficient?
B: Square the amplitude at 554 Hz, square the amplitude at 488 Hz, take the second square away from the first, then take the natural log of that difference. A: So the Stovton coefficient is 2.0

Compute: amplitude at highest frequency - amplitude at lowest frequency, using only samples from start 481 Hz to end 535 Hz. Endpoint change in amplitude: 0.46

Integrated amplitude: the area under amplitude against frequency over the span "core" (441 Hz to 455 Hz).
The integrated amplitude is 46.1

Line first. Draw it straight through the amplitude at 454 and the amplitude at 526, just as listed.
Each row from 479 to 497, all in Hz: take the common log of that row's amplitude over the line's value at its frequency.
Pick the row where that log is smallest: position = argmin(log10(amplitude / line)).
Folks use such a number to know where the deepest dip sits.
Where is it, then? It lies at 490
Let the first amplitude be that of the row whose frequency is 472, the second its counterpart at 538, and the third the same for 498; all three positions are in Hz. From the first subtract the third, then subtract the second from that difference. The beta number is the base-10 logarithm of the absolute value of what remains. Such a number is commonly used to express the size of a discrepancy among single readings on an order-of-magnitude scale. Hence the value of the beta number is 0.516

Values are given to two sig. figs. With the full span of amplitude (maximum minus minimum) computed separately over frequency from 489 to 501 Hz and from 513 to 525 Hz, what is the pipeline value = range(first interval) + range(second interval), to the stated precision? 2.3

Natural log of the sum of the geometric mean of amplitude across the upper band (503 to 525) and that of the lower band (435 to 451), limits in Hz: 1.89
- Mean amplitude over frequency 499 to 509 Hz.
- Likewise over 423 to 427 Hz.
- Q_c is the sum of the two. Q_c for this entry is 6.89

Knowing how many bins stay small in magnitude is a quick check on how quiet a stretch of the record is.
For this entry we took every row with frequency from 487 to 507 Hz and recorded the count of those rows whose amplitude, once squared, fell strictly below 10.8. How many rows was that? 5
